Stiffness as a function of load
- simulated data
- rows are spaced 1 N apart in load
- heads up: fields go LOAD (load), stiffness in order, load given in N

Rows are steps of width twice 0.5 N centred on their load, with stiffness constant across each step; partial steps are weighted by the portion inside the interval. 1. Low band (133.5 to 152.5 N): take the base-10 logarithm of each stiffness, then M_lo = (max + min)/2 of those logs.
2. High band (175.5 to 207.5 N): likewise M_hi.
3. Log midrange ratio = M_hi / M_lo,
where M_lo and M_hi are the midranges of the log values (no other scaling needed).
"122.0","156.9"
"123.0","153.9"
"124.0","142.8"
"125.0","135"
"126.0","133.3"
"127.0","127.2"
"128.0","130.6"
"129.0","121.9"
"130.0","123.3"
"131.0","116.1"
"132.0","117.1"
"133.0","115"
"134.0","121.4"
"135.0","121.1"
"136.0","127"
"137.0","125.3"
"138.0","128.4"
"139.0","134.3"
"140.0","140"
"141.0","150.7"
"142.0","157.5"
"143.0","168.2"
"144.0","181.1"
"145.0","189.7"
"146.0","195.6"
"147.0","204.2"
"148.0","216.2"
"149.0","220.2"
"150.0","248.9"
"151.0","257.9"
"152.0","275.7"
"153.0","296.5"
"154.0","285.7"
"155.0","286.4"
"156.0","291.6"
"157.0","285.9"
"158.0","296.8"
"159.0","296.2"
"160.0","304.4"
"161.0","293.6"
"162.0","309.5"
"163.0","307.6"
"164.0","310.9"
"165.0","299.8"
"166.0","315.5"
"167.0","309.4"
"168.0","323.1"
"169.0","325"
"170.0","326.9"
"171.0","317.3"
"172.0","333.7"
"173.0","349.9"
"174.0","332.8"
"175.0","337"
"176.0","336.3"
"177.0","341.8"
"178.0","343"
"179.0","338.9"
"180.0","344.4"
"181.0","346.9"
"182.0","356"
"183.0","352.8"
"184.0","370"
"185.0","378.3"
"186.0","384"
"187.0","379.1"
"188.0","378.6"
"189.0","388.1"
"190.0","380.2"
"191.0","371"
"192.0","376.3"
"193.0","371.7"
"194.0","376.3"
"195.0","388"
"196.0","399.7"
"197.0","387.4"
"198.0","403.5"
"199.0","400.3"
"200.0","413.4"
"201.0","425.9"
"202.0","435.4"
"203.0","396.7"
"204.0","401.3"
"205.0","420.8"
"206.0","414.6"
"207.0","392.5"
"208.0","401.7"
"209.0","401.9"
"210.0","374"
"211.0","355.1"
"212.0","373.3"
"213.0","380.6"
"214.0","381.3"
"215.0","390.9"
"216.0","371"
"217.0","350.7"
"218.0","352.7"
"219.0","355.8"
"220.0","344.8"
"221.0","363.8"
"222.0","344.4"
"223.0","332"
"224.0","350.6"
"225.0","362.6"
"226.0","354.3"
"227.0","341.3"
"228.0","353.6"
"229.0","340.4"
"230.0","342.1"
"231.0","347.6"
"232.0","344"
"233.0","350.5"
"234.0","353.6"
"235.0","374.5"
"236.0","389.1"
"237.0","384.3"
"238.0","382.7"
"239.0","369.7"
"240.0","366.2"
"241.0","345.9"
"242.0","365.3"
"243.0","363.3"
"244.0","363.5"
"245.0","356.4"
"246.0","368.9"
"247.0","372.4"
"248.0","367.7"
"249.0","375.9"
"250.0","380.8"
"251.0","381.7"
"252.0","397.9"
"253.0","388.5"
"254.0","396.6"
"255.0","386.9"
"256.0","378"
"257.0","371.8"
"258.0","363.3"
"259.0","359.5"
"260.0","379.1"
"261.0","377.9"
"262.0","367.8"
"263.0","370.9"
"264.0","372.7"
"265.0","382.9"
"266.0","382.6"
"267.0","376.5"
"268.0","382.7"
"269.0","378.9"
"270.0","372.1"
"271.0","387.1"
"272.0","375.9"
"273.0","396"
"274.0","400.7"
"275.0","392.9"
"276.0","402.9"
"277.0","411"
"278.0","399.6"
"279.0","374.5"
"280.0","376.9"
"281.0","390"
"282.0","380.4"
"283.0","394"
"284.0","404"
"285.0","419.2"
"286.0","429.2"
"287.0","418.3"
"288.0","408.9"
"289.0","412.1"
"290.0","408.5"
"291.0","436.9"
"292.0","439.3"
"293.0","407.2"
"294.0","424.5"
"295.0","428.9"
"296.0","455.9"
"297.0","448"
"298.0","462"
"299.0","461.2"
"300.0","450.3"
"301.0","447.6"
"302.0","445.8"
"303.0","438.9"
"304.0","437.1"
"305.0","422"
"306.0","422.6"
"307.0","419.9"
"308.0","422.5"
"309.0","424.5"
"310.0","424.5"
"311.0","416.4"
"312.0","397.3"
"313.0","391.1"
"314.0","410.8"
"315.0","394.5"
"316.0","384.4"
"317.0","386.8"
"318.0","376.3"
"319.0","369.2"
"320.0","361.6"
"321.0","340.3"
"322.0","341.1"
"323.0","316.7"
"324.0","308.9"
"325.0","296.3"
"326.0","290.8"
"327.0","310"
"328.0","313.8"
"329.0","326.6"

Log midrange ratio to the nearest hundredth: 1.14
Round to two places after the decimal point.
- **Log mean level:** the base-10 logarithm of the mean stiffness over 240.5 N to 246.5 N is 2.56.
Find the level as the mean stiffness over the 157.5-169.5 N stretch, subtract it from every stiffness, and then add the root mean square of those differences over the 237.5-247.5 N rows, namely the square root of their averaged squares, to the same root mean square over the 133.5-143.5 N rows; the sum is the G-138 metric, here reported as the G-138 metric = 229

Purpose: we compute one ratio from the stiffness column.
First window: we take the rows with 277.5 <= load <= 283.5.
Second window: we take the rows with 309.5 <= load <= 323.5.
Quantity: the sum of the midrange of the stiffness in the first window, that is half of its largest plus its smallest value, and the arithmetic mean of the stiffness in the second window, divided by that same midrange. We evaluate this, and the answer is 2.0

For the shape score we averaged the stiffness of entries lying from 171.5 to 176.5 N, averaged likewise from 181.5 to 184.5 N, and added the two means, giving 698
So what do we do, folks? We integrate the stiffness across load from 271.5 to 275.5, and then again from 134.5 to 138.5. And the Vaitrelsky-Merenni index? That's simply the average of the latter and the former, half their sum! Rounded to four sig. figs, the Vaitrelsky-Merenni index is 1034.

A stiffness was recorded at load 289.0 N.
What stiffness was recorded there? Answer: 412.1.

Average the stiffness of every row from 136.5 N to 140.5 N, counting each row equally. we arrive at 132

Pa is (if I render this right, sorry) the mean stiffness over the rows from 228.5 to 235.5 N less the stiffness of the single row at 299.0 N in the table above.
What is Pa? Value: -111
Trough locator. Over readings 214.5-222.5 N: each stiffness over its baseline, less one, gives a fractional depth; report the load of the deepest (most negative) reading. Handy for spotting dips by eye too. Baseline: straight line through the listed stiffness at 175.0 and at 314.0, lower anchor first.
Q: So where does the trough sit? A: 222.0 N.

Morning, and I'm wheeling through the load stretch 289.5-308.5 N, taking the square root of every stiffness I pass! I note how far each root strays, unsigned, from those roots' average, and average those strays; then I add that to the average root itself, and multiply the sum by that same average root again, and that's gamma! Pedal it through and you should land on 442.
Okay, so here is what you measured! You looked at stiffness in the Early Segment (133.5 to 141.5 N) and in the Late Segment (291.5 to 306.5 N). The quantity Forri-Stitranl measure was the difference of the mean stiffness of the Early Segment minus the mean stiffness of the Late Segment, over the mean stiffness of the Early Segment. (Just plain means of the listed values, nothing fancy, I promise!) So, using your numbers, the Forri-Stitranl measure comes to -2.35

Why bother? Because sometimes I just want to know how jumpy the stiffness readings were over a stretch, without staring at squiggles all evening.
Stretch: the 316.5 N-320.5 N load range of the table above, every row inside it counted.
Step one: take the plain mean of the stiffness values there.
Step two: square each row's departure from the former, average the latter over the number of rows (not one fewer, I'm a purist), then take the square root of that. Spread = 9.3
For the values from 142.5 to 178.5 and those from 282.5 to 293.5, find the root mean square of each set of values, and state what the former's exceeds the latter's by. -126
